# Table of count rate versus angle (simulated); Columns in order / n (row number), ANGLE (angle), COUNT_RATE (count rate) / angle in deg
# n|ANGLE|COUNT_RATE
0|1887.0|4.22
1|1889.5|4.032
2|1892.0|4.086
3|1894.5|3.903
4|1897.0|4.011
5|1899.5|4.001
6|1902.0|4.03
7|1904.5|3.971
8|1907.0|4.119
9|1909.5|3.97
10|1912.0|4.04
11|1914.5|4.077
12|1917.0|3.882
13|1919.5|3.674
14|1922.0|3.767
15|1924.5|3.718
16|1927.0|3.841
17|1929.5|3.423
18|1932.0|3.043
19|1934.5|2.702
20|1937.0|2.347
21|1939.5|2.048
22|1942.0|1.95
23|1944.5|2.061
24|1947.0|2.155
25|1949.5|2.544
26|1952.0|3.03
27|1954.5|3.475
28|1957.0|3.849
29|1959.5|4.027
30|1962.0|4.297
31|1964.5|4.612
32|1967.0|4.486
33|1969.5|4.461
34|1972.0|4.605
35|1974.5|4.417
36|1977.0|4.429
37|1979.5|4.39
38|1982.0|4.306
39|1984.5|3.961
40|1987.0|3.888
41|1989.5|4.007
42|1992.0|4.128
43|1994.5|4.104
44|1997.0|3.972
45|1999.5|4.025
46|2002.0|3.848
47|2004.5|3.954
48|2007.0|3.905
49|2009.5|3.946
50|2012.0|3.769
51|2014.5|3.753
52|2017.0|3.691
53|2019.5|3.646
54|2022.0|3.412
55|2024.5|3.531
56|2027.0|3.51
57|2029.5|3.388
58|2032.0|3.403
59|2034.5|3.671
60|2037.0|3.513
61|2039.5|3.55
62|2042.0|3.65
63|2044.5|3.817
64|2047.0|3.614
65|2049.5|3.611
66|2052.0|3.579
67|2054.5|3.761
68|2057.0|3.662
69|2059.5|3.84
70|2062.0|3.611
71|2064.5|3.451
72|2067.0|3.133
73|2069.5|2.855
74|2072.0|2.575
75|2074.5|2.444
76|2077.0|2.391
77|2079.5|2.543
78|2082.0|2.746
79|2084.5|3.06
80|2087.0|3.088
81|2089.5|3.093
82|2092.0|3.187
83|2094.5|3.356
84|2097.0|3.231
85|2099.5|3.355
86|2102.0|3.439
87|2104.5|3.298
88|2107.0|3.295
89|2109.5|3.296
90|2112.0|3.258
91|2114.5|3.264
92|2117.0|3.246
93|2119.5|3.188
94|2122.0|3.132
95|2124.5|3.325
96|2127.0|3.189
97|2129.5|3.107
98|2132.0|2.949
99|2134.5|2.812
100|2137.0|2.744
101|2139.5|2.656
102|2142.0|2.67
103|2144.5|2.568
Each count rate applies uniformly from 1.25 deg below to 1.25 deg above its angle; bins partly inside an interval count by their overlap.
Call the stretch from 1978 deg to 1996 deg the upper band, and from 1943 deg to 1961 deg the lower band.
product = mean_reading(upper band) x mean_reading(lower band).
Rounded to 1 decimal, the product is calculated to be 12.4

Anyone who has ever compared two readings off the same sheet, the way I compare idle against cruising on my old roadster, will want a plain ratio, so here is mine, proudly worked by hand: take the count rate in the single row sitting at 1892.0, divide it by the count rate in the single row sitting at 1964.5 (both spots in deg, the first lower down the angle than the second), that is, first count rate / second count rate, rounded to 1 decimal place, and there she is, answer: 0.9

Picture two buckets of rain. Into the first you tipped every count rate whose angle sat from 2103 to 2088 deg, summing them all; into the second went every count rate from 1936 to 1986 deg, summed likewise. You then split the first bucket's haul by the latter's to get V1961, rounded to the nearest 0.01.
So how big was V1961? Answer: 0.28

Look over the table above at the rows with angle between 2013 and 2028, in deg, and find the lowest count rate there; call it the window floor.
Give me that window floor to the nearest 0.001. 3.412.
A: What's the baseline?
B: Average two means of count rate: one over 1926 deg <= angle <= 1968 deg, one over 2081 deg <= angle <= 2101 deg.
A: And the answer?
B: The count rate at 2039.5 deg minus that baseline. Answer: 0.40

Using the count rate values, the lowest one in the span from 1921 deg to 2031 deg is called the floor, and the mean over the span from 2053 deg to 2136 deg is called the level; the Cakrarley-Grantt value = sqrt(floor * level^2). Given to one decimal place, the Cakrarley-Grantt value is 4.4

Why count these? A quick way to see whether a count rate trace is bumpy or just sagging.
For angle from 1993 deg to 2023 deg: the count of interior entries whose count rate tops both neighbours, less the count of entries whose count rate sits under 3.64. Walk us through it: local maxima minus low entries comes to 2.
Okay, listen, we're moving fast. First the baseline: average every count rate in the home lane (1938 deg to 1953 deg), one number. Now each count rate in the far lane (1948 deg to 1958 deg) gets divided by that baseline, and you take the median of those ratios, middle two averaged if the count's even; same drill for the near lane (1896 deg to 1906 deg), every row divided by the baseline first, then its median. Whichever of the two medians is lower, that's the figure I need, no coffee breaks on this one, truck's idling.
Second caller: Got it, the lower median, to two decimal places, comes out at 1.42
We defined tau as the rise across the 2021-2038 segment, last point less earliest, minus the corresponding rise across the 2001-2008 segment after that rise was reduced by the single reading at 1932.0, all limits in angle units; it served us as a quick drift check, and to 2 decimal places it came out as 3.09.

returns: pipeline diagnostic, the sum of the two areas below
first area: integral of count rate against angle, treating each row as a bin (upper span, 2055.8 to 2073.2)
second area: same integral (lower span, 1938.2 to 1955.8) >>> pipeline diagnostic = 101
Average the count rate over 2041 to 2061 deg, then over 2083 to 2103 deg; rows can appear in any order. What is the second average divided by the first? 0.87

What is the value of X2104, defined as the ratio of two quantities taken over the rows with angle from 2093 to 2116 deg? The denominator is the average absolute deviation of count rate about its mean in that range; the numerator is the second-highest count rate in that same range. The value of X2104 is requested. 69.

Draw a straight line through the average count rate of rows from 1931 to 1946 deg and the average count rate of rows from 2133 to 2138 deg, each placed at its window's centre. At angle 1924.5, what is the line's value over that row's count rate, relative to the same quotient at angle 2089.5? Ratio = 0.72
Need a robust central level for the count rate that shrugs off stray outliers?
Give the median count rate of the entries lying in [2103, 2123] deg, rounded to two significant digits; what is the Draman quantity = 3.3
